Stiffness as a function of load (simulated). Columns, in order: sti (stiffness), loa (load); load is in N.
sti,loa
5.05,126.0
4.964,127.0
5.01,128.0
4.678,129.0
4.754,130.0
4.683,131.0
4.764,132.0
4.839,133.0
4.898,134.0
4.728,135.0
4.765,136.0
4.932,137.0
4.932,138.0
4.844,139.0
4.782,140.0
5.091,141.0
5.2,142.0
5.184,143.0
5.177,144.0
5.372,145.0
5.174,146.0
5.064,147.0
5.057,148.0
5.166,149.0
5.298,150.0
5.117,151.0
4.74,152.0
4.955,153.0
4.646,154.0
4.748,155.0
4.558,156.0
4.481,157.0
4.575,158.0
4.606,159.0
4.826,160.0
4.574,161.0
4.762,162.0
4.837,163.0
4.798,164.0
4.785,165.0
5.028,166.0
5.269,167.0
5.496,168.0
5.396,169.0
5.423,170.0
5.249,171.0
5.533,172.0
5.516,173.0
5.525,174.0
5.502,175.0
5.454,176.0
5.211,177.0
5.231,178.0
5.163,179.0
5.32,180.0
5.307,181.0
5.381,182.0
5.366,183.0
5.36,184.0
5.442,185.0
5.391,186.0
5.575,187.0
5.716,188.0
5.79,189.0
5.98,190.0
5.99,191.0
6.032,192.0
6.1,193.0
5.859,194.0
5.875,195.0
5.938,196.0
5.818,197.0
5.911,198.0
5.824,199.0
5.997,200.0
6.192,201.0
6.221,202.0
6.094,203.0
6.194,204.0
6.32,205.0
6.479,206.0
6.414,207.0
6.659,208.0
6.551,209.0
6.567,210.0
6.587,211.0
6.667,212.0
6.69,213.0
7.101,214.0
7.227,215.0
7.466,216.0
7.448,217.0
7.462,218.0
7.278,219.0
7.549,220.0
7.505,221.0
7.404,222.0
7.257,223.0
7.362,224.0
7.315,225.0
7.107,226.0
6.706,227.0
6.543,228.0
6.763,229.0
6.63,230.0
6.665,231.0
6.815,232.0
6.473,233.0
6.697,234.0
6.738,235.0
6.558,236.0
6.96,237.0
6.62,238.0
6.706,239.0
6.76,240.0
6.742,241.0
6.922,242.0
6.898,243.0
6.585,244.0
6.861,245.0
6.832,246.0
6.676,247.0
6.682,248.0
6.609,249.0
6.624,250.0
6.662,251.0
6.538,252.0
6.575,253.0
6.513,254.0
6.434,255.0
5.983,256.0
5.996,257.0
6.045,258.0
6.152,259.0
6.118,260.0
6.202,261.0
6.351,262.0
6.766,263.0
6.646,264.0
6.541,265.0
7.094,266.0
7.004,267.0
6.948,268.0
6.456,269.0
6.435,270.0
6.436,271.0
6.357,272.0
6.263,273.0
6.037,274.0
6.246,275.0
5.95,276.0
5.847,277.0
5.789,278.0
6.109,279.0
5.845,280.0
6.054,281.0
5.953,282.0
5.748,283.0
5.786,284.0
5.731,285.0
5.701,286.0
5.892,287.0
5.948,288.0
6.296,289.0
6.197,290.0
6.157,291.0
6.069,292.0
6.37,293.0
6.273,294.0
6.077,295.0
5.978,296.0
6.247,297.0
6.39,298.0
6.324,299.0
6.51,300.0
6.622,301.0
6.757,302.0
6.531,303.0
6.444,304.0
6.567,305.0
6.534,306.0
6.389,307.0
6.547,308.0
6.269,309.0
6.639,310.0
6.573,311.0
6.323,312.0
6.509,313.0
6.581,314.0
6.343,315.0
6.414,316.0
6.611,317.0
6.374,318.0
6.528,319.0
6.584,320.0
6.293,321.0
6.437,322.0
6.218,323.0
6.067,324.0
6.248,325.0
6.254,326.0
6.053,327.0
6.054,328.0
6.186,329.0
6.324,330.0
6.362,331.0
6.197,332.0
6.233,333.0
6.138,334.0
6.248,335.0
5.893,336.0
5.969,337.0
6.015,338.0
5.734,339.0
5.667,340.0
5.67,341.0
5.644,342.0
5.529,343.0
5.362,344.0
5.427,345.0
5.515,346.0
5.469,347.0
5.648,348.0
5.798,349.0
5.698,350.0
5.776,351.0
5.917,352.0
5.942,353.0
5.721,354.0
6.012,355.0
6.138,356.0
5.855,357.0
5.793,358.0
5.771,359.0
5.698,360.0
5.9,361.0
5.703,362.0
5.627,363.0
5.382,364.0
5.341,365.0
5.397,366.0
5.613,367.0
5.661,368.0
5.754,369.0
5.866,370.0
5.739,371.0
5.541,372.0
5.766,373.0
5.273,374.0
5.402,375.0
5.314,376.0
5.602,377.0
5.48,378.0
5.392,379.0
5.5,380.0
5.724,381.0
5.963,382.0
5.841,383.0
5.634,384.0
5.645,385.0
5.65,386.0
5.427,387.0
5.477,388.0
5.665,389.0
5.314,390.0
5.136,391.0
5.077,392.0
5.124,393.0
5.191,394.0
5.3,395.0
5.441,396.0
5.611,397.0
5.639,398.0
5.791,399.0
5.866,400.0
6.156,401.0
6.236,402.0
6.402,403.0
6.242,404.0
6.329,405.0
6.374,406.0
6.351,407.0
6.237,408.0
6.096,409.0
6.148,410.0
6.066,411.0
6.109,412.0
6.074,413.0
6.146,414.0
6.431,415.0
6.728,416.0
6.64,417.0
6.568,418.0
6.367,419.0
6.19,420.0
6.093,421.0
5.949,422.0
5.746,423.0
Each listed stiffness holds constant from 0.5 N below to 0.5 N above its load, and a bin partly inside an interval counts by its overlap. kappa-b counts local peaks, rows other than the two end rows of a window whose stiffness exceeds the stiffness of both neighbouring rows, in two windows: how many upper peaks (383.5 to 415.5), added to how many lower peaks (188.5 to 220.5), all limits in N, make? 14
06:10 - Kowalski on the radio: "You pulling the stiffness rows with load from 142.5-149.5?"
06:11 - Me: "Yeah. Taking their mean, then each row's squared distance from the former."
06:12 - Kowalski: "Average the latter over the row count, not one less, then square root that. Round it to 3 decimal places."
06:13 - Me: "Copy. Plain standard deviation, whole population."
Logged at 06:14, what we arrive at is 0.096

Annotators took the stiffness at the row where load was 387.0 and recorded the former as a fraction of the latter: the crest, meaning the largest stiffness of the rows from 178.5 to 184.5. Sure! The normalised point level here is 1.01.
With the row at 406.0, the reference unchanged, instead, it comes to 1.18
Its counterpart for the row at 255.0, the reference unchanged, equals 1.20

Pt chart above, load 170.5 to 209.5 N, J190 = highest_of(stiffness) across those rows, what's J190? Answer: 6.659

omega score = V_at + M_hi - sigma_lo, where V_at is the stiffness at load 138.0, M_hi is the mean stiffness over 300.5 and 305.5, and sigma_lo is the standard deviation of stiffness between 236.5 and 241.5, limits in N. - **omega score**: 11.4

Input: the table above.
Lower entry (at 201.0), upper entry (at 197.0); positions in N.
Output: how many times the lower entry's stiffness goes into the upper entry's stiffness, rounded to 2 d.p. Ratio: 0.94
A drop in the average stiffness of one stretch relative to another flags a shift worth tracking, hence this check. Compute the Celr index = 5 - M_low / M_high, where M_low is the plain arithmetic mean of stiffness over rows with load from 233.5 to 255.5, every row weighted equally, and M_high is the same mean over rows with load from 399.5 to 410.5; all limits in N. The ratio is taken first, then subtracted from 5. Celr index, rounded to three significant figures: 3.92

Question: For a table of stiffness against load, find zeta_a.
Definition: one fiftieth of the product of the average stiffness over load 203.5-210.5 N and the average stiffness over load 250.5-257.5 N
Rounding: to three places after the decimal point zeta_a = 0.824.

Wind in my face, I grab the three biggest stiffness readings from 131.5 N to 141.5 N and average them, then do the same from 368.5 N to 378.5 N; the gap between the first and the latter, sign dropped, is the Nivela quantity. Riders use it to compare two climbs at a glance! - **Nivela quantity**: 0.8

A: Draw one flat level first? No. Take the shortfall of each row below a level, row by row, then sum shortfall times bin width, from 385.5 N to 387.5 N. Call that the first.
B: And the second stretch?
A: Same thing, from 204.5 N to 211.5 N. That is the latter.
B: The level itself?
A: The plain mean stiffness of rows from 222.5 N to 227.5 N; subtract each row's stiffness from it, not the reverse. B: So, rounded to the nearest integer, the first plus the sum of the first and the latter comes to 11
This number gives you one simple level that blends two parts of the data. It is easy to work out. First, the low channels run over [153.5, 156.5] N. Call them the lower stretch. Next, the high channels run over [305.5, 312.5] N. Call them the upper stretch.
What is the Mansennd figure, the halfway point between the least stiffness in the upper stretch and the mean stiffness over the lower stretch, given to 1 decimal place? 5.5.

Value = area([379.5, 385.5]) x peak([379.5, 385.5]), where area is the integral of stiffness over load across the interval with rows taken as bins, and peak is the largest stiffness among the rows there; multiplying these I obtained 205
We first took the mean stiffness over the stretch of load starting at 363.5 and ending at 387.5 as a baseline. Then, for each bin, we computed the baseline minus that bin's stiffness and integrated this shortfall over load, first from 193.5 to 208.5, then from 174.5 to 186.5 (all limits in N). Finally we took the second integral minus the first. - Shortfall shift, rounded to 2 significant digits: 11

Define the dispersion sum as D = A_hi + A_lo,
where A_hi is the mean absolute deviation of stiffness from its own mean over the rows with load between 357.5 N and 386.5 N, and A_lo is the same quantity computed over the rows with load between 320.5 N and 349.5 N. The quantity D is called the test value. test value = 0.43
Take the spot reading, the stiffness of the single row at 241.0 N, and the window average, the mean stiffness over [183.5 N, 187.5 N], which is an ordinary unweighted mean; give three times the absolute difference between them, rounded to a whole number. 4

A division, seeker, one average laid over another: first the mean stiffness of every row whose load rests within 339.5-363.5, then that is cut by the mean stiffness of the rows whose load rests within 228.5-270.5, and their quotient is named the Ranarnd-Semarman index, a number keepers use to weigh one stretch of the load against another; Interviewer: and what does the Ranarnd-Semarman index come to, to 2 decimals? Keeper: 0.87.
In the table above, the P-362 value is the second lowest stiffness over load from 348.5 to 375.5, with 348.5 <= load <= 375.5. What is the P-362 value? 5.341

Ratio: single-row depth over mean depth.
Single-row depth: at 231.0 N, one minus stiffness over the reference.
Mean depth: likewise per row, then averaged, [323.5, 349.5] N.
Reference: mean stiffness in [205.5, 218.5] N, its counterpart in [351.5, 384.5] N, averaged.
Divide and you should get -1.1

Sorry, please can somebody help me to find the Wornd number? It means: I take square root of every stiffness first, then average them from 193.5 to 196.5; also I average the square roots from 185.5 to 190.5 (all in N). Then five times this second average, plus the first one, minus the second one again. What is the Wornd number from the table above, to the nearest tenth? 12.0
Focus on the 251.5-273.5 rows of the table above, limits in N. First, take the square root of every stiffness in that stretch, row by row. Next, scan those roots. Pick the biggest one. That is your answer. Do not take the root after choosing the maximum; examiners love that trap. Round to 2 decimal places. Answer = 2.66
